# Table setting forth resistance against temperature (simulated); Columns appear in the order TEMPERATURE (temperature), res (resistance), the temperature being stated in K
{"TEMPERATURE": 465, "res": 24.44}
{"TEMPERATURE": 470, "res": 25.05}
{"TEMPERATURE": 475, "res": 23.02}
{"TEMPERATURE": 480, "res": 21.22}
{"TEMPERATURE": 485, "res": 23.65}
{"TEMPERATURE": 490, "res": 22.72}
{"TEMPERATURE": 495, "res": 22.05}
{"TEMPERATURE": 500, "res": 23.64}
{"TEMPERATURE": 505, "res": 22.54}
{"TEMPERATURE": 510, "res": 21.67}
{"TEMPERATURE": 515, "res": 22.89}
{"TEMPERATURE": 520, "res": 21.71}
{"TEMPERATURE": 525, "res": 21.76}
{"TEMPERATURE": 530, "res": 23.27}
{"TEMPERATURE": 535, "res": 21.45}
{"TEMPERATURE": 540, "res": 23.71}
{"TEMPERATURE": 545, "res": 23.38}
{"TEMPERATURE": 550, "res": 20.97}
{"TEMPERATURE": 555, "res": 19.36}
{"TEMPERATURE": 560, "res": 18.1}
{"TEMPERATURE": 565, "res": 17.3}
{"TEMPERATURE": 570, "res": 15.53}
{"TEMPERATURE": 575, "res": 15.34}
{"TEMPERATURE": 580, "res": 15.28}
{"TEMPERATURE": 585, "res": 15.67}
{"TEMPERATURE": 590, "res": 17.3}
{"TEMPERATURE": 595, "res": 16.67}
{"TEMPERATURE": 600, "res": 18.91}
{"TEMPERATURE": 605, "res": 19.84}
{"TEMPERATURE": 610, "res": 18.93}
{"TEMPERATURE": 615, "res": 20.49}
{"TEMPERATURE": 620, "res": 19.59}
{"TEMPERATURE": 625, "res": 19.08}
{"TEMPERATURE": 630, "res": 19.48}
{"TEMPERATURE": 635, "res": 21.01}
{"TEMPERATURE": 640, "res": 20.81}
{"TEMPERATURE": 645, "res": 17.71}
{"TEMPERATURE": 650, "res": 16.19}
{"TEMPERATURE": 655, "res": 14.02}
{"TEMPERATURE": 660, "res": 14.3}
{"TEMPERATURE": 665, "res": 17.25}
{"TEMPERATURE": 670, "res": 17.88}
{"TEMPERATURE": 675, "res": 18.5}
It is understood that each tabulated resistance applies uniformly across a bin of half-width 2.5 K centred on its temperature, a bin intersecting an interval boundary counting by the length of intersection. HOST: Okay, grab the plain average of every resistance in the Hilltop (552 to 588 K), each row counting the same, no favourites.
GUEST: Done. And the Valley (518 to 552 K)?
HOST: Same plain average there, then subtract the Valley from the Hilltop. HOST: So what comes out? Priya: -6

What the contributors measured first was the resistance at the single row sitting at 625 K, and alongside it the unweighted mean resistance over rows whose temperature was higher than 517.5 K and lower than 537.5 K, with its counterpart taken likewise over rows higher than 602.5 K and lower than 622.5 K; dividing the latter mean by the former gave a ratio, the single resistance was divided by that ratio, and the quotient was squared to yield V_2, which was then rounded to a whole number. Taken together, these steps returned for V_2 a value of 455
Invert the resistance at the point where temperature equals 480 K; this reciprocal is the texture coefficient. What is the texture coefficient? 0.0471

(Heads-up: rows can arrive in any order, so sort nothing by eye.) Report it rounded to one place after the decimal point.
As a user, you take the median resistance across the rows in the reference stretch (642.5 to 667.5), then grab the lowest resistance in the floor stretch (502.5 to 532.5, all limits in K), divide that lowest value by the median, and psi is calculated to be 1.3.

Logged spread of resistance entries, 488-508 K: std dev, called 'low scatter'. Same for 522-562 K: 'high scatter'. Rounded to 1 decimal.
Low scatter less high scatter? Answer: -1.3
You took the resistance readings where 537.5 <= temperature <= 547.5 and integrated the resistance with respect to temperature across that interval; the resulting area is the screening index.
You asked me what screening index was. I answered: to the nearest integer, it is 235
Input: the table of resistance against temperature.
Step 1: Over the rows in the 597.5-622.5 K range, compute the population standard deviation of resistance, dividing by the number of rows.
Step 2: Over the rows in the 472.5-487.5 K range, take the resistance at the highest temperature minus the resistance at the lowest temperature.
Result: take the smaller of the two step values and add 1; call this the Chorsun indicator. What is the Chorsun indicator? 1.59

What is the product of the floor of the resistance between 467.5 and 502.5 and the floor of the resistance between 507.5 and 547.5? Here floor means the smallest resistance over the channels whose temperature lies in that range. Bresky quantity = 455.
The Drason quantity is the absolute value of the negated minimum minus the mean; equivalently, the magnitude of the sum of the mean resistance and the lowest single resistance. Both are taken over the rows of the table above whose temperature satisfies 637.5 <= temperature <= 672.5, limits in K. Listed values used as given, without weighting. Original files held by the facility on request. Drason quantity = 31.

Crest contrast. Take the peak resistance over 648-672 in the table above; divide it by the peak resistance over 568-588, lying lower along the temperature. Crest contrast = 1.14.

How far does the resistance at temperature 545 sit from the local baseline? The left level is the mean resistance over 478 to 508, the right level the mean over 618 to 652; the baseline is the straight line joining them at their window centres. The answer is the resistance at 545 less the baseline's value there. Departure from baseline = 2.0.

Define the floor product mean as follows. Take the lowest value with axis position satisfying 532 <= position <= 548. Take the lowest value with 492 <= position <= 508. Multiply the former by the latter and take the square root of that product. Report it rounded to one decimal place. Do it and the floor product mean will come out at 21.7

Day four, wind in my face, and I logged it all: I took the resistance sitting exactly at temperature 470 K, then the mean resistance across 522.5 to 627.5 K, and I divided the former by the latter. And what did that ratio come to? 1.31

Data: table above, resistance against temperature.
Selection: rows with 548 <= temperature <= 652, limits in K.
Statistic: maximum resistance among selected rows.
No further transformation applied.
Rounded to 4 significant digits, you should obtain 21.01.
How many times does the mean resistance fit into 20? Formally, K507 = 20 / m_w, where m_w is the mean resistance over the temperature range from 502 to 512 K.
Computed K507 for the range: 0.90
